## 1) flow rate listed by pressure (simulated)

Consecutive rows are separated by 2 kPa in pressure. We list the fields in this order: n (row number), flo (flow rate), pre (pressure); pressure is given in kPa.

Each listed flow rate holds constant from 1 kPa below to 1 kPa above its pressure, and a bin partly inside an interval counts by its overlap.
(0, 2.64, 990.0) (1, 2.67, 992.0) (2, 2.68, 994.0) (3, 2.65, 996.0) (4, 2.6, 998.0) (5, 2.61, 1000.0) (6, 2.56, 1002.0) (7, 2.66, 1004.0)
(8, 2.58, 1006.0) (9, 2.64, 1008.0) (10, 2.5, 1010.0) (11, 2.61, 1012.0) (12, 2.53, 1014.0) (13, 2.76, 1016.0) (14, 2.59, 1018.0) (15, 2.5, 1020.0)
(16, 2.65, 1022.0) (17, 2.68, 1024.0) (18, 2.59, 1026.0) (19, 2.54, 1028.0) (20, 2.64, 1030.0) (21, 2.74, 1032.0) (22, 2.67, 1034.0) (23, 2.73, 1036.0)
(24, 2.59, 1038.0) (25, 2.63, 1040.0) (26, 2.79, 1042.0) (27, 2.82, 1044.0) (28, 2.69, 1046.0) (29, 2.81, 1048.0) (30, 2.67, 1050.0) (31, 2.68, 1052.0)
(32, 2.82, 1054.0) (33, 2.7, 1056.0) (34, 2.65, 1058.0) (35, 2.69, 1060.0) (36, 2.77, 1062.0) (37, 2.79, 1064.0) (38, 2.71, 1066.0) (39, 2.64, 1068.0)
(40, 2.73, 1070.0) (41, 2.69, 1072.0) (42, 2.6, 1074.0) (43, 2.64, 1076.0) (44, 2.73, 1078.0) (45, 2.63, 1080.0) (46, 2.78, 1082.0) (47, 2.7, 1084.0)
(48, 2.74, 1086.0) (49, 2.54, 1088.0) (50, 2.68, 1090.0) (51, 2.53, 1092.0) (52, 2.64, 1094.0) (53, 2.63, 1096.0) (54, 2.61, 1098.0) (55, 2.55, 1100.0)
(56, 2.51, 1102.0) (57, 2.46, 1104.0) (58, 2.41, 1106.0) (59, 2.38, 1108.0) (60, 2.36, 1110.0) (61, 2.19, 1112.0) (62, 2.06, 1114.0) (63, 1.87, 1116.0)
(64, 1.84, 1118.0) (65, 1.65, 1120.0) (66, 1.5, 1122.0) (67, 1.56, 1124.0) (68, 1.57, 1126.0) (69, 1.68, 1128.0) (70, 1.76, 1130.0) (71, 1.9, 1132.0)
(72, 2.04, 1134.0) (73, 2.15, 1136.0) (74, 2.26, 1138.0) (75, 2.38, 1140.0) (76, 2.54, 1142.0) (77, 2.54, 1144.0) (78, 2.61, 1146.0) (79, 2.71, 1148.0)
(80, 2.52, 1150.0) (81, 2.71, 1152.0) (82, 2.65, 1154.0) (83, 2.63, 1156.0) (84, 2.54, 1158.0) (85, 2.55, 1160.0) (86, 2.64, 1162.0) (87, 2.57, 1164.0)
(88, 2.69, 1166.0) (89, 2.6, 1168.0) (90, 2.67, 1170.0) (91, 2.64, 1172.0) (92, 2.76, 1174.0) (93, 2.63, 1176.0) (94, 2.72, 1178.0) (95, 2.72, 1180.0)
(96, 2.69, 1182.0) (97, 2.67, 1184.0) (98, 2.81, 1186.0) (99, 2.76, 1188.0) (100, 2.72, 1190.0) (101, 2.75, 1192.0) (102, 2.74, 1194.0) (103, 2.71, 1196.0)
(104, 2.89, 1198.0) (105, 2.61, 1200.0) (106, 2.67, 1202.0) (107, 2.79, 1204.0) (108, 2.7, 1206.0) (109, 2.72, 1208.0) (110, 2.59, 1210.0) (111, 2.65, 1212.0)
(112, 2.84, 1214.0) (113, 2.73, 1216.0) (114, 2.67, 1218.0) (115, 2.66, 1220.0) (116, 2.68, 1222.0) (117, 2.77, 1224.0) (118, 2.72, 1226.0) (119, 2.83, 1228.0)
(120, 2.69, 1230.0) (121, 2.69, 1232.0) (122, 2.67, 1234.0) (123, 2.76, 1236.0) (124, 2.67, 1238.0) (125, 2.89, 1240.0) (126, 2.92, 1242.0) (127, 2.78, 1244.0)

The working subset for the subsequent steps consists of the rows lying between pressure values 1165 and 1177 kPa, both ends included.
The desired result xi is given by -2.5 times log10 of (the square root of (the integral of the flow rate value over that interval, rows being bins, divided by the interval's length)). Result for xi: -0.532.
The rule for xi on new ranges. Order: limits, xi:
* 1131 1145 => -0.442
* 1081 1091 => -0.537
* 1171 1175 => -0.539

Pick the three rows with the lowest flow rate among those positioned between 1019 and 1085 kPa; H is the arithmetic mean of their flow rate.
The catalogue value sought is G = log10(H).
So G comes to 0.405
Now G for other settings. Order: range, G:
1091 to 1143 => 0.188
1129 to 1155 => 0.279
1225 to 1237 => 0.429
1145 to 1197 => 0.404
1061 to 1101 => 0.405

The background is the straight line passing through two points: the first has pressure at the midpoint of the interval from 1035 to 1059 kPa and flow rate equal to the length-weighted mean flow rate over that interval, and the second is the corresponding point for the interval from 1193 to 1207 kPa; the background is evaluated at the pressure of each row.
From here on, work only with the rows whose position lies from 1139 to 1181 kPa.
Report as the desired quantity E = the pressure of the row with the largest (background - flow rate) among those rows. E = 1140.0 kPa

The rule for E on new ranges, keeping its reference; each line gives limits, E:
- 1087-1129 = 1122.0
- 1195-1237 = 1210.0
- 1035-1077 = 1038.0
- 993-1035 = 1020.0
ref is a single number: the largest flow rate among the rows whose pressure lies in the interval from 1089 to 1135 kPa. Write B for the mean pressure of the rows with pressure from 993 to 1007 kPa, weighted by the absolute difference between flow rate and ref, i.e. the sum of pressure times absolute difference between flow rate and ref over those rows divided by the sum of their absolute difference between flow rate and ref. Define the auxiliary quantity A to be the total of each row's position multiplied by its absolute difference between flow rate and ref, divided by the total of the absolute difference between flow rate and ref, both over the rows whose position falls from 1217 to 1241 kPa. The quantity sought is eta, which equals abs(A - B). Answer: 230.7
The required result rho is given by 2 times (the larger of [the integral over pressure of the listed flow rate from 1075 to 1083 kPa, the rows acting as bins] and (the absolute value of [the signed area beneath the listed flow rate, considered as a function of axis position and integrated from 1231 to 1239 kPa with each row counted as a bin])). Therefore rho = 43.2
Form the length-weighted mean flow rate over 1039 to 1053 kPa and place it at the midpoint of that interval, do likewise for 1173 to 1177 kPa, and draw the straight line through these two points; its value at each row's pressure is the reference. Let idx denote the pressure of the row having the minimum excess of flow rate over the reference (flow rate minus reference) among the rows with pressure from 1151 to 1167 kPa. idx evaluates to 1158.0 kPa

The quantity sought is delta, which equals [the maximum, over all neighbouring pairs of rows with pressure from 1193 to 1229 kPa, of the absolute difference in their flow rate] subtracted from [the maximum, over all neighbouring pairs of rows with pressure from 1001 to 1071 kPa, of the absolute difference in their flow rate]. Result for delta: -0.05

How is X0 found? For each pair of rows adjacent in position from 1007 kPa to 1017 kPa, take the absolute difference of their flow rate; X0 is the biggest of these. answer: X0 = 0.23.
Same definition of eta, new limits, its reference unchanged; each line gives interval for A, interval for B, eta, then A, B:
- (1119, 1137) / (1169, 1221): 69.4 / 1126.9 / 1196.3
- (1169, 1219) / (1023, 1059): 155.5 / 1196.0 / 1040.5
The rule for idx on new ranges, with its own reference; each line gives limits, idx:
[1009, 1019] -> 1010.0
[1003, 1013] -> 1010.0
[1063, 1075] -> 1074.0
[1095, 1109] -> 1108.0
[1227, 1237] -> 1234.0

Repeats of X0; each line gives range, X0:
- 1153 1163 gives 0.09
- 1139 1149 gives 0.16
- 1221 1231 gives 0.14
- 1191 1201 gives 0.28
